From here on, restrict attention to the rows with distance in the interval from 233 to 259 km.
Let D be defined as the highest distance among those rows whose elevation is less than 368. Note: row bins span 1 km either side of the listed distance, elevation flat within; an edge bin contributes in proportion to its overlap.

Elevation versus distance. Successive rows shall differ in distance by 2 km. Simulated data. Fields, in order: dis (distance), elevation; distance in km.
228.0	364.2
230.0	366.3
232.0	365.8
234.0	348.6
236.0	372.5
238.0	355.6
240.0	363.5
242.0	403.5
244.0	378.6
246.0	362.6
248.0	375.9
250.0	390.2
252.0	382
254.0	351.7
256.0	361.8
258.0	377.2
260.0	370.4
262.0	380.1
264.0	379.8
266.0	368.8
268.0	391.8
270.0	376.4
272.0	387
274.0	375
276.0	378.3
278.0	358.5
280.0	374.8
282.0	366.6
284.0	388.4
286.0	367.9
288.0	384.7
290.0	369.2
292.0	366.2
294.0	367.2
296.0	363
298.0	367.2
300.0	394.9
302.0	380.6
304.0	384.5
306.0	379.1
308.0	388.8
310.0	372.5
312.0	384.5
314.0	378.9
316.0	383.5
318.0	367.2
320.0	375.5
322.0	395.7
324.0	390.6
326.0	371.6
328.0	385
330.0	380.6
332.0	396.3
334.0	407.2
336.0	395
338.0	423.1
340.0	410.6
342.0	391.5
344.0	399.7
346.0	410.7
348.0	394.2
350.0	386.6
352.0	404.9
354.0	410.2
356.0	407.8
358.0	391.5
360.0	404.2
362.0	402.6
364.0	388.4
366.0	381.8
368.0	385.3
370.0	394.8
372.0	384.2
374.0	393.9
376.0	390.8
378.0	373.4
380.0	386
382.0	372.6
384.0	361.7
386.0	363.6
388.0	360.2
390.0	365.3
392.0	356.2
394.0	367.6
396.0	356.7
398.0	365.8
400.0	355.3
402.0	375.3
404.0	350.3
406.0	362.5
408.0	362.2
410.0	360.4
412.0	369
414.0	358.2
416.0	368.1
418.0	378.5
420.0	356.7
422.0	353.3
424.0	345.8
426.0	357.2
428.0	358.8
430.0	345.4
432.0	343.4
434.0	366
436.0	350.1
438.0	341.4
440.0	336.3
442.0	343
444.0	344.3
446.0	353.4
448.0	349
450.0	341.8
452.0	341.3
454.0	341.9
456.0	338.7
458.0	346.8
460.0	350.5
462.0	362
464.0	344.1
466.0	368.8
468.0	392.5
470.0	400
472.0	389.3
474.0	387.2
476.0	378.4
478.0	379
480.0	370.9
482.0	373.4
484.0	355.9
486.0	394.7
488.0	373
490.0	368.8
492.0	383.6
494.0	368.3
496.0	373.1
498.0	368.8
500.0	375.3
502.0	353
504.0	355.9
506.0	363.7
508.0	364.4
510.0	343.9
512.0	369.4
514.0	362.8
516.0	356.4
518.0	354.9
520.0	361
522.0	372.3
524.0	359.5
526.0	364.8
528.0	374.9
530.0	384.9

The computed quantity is 256.0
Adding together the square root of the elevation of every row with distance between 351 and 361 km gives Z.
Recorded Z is 100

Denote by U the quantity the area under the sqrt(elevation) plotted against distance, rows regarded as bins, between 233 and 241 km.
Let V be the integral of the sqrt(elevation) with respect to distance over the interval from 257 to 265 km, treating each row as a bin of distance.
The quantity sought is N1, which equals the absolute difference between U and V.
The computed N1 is 3.5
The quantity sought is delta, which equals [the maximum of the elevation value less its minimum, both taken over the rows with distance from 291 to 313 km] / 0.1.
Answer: 319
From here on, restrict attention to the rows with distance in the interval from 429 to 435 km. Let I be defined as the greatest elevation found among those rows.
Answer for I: 366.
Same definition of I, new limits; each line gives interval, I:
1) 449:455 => 341.9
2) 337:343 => 423.1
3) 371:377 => 393.9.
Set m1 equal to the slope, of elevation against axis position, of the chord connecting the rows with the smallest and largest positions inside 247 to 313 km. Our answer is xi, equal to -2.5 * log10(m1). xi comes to 2.2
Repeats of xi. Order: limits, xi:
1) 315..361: 0.8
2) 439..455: 1.0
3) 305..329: 1.4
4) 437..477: 0.0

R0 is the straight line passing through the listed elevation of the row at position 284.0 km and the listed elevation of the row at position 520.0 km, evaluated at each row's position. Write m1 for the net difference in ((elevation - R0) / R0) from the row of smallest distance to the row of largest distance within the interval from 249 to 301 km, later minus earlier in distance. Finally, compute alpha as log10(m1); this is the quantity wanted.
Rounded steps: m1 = 0.027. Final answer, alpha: -1.57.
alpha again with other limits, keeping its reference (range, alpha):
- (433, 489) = -1.44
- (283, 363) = -1.21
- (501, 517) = -1.86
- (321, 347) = -1.33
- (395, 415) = -2.03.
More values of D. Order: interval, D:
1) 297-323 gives 318.0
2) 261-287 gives 286.0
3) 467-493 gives 484.0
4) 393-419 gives 414.0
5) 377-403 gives 400.0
